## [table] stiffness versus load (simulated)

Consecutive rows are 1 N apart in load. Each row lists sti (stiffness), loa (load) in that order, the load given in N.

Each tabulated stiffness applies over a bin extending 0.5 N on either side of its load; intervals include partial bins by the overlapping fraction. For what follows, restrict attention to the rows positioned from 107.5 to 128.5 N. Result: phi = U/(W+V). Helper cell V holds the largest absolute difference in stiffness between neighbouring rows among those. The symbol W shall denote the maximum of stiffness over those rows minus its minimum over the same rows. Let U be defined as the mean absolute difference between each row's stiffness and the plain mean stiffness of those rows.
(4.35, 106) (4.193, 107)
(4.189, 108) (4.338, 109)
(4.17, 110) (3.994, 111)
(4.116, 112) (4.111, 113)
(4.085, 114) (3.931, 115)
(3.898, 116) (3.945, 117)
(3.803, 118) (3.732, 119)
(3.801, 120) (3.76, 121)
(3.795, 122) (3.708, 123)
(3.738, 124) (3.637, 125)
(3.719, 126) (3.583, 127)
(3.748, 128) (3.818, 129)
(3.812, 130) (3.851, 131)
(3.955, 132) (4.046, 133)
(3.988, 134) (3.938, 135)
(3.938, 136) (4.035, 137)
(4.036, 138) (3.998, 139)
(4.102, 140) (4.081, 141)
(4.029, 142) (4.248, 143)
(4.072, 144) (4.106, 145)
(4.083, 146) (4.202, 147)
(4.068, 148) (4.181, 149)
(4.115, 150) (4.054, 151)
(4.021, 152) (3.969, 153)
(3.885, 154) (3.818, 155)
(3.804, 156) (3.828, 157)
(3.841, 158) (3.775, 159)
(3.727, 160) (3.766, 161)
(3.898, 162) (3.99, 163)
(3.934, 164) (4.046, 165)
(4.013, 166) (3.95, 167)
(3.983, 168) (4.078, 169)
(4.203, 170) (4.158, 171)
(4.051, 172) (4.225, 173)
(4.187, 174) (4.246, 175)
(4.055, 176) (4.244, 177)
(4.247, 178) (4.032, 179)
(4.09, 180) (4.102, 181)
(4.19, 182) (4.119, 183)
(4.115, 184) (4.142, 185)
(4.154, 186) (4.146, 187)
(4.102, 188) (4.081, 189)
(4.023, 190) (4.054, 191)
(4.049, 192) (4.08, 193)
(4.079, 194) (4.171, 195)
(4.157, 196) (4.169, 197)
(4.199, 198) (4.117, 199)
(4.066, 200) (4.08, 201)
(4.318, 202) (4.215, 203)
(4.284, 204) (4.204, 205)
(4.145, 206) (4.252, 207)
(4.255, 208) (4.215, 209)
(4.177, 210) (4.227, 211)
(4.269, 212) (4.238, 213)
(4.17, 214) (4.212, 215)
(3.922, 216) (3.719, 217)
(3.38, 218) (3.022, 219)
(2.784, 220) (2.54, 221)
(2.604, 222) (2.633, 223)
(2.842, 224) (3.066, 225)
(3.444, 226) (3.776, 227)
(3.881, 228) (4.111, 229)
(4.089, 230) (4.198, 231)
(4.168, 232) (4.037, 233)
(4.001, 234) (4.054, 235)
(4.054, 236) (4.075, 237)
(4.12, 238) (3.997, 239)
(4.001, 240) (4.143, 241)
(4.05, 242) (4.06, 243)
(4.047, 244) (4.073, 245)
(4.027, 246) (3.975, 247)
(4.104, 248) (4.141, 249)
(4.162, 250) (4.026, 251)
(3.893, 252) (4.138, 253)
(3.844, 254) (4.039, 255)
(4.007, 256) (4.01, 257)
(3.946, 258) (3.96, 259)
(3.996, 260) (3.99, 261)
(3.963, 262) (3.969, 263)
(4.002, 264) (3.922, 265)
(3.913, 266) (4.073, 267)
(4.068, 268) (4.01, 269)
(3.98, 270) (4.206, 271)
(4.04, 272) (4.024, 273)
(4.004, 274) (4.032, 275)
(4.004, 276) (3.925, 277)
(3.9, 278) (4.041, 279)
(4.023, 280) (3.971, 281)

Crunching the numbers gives 0.19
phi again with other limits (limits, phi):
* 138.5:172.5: 0.15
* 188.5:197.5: 0.19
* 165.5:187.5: 0.14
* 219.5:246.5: 0.23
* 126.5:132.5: 0.16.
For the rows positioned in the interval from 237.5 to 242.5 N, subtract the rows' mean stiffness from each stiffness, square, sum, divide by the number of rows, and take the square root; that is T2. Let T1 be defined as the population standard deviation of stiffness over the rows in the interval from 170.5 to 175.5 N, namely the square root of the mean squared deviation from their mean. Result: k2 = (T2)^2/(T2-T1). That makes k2 -0.43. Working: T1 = 0.068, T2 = 0.06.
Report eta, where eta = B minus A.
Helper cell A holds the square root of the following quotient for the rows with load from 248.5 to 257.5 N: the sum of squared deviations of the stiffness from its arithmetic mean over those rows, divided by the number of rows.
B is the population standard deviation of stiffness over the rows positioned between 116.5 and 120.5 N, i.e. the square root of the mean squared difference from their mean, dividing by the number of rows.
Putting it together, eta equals -0.03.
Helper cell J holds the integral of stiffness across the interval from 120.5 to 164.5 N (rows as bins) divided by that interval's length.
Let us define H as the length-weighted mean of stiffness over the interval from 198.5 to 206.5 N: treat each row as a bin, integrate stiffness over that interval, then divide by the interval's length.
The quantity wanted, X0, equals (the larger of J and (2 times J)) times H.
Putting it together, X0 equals 32.8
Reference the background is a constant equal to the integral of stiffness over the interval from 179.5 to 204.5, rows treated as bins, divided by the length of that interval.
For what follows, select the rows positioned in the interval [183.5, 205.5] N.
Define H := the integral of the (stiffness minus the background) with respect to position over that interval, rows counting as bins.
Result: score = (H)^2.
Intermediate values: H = 0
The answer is 0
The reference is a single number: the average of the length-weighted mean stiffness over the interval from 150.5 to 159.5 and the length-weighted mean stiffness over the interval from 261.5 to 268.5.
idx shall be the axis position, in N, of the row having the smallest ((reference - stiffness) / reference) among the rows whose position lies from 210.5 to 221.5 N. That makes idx 212 N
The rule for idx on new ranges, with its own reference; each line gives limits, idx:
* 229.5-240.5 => 231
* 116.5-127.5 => 117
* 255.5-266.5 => 257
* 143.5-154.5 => 147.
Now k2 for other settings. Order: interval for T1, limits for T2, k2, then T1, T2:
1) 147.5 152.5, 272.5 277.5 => -0.08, 0.056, 0.04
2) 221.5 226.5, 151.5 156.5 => -0.03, 0.311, 0.08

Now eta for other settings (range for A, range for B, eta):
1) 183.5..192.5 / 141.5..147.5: 0.03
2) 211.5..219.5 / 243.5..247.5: -0.40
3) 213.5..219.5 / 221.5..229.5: 0.13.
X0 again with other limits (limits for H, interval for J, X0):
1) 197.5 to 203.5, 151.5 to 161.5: 32.0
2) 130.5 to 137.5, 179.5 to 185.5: 32.7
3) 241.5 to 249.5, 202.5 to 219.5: 32.9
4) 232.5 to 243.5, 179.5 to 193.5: 33.3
